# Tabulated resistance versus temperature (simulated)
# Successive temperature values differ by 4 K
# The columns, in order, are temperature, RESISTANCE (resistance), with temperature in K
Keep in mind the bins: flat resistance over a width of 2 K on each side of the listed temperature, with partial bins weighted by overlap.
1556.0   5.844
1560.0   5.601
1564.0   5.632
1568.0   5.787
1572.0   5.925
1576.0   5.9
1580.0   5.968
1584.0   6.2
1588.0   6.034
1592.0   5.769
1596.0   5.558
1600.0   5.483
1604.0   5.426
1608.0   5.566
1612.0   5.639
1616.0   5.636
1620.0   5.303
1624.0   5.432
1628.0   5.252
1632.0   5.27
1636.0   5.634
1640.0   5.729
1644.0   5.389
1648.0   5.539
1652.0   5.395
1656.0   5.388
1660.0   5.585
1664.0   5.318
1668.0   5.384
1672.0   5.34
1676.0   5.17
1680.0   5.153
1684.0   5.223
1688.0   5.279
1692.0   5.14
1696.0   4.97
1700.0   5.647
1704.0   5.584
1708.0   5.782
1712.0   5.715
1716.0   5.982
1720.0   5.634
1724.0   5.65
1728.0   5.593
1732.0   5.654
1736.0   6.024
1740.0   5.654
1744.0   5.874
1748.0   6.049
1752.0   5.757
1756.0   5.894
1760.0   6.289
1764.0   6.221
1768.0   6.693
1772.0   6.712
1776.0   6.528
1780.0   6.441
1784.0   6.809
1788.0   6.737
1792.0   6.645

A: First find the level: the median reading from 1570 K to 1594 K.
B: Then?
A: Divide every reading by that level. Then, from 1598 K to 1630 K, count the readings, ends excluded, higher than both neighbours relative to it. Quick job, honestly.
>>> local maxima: 2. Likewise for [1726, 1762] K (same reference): 2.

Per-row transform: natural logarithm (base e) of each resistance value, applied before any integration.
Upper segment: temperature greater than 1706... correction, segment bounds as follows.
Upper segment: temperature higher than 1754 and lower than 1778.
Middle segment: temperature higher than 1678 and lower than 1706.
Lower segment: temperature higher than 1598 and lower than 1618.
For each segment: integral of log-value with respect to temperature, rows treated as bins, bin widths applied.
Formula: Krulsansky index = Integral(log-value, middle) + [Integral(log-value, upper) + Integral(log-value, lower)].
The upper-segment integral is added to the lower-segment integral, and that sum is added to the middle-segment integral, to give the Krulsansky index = 125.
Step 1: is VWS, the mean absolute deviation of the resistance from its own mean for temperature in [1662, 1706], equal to 0.15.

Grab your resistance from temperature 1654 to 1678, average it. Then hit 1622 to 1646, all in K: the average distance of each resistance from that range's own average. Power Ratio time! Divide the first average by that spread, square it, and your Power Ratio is 1219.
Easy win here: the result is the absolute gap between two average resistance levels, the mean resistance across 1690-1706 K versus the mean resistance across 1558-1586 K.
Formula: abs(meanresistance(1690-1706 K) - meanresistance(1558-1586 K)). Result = 0.52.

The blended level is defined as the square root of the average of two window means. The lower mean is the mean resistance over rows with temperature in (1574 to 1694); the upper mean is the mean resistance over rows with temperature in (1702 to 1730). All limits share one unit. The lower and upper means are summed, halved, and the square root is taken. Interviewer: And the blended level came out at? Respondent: 2.37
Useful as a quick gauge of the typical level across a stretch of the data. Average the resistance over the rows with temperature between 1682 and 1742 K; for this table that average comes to 5.57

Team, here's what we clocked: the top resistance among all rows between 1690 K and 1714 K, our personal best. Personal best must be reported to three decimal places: 5.782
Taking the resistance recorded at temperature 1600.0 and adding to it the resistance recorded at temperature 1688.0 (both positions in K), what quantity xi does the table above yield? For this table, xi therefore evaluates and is 10.8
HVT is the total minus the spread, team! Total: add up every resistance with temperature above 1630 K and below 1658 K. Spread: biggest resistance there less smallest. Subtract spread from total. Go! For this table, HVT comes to 37.9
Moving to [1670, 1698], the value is 35.9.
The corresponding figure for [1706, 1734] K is 39.6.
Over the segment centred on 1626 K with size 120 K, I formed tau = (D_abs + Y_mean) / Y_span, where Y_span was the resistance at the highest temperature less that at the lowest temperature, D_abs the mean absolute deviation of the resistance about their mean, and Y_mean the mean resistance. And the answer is -10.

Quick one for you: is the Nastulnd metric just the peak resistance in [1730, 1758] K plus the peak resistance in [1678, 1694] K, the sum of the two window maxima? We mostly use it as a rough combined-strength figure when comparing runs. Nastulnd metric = 11.3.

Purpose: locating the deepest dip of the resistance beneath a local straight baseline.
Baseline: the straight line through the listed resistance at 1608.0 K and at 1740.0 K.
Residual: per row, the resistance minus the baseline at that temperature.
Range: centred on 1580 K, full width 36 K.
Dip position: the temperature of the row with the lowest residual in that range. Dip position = 1596.0 K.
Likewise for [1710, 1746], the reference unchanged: 1728.0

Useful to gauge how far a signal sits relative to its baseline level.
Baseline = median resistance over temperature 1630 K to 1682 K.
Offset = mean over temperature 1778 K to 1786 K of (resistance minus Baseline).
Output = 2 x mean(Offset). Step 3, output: 2.5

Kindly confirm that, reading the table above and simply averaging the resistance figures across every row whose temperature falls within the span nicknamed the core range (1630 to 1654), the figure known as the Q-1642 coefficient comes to 5.49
